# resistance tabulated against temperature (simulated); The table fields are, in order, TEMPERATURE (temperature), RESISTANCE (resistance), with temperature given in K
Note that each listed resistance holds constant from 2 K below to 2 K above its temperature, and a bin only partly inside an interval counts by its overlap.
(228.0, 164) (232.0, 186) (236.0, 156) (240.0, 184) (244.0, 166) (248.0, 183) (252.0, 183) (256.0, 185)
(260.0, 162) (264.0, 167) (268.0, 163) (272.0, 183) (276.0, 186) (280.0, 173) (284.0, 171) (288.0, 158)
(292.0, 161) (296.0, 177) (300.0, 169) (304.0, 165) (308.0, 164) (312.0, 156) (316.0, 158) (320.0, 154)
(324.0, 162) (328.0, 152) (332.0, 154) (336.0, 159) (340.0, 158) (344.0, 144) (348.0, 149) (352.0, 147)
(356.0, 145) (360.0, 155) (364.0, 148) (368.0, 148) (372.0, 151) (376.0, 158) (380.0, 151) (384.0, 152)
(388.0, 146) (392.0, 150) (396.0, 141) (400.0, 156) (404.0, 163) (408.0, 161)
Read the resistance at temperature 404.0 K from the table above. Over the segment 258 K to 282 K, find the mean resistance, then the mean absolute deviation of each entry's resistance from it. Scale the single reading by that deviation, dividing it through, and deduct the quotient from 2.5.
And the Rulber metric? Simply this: -17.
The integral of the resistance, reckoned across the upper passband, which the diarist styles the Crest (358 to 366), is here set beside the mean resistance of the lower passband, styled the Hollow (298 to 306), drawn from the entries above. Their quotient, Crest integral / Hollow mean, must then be 7.26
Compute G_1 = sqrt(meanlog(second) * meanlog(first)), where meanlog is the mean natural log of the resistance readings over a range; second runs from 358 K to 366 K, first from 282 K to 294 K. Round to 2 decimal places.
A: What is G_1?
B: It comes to 5.06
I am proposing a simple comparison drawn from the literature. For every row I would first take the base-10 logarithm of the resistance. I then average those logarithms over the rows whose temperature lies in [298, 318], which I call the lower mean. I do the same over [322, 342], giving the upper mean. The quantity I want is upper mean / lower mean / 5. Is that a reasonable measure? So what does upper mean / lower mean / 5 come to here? 0.1987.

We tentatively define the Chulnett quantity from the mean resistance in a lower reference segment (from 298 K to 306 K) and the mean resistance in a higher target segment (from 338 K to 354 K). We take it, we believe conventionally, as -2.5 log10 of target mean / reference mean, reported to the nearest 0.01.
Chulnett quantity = 0.12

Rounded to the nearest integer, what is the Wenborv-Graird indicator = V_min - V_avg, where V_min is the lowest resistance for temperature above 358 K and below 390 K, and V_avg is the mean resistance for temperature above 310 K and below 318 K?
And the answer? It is -11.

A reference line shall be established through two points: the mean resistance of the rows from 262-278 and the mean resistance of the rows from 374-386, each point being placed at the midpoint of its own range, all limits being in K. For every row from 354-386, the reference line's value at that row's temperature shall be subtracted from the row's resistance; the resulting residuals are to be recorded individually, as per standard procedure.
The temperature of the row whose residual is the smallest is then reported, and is 356.0 K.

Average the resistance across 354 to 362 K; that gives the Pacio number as 150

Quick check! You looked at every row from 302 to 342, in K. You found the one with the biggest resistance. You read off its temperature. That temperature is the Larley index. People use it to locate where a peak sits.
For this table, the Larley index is 304.0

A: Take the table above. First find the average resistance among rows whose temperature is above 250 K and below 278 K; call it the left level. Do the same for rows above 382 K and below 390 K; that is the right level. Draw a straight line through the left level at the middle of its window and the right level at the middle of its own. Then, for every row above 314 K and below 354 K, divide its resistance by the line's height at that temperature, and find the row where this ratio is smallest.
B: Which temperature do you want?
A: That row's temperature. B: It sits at 344.0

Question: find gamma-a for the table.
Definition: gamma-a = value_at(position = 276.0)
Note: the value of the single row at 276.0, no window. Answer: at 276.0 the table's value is 186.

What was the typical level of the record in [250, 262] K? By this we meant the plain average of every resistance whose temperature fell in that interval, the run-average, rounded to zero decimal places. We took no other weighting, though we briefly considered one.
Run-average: 177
